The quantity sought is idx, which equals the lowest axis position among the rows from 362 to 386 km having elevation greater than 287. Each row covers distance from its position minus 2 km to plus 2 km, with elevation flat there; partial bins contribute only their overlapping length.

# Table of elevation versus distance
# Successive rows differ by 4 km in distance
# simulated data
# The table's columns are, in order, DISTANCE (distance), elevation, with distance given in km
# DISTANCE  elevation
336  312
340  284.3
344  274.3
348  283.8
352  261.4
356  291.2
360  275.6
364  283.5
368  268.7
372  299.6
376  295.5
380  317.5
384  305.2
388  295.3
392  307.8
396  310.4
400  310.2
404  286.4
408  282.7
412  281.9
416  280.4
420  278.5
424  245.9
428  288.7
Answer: 372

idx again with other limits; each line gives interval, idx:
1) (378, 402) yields 380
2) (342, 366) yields 356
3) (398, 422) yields 400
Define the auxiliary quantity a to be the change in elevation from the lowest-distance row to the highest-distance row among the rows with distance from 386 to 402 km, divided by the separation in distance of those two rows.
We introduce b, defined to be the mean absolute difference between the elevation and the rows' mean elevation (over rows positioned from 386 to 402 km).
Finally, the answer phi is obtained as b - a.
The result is 4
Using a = 1.2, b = 5.3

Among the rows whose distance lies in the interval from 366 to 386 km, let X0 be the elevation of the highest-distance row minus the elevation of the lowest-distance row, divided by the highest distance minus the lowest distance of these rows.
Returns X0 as 2.3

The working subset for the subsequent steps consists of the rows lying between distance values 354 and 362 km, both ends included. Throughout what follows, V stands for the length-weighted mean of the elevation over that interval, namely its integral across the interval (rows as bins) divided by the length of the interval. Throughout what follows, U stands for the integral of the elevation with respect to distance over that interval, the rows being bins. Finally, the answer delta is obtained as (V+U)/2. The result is 1275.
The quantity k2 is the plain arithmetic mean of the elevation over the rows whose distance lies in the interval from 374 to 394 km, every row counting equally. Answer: 304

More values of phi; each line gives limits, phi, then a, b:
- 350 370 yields 9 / 0.5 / 9.0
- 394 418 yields 14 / -1.5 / 12.2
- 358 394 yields 11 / 1.0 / 12.2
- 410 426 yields 16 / -3.0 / 12.9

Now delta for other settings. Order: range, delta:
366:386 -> 3122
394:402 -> 1396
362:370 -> 1242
